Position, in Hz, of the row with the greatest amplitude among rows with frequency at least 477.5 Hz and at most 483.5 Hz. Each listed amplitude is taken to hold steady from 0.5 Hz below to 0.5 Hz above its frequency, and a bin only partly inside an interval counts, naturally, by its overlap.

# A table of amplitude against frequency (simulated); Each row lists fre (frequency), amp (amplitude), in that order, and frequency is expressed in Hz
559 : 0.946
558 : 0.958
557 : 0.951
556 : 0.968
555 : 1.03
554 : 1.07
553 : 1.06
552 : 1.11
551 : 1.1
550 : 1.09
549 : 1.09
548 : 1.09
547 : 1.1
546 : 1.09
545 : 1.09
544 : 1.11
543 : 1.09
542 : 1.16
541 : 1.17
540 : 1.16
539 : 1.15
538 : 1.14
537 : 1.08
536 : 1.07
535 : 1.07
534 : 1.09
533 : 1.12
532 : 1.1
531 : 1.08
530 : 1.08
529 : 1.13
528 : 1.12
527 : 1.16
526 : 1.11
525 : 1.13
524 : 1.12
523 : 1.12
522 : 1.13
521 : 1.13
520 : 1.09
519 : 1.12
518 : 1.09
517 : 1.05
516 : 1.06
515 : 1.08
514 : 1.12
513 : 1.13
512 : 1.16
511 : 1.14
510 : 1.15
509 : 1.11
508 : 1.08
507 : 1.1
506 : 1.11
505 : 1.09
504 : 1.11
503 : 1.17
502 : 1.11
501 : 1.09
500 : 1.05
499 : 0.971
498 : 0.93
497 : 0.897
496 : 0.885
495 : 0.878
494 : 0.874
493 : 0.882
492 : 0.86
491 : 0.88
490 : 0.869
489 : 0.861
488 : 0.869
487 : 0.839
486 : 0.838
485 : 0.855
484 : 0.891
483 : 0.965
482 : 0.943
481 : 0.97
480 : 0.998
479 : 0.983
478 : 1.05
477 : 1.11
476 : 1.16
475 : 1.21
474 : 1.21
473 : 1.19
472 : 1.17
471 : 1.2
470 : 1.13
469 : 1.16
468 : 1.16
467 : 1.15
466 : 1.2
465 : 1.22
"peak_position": 478 Hz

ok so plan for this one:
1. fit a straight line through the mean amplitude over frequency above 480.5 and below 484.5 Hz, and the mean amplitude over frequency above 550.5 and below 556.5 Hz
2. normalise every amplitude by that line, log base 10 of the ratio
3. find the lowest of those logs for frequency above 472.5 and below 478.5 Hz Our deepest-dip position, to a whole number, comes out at 478 Hz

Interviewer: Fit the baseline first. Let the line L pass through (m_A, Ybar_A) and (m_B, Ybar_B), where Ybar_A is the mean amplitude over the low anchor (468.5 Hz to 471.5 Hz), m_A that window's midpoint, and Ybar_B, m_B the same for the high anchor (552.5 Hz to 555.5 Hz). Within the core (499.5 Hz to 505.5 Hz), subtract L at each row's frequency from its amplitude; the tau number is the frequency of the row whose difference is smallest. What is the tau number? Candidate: 500 Hz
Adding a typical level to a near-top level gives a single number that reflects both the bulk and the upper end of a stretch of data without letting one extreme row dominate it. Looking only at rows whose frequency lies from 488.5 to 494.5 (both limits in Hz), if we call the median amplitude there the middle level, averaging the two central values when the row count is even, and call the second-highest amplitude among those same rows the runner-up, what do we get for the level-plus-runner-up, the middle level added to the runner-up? 1.8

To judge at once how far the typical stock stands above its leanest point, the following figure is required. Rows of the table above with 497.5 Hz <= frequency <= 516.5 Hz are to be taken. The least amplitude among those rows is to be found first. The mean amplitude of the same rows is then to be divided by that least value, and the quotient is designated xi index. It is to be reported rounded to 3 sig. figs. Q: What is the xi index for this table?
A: 1.17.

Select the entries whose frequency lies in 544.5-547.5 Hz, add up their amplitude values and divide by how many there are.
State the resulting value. 1.09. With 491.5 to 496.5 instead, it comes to 0.88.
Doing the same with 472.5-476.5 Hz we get 1.19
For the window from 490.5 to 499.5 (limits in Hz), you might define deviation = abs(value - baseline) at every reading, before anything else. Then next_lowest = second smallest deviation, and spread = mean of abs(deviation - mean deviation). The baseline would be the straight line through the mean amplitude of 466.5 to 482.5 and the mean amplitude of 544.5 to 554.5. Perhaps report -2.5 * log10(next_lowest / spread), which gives -2.1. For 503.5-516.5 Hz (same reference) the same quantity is 0.8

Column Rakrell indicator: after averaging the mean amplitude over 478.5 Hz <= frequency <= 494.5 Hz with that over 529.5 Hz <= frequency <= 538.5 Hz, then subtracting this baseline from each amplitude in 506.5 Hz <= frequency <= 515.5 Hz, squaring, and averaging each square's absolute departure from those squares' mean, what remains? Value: 0.0058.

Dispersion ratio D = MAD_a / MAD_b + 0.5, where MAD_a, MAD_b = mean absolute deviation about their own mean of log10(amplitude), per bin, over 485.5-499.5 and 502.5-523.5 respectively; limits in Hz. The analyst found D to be 1.7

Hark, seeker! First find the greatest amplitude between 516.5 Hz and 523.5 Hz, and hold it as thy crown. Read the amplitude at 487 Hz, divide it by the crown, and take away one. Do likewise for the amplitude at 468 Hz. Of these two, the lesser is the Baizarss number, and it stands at -0.26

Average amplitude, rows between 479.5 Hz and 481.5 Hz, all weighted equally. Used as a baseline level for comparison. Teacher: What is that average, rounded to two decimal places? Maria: 0.98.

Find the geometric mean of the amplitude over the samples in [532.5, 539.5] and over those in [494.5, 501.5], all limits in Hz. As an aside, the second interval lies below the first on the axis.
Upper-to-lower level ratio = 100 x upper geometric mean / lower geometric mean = 116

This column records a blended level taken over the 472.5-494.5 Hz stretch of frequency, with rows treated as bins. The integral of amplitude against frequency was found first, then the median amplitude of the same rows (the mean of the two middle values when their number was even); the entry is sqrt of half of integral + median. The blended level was 3.3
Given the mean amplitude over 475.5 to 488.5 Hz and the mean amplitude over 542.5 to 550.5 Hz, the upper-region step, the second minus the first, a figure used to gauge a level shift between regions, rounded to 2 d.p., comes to 0.13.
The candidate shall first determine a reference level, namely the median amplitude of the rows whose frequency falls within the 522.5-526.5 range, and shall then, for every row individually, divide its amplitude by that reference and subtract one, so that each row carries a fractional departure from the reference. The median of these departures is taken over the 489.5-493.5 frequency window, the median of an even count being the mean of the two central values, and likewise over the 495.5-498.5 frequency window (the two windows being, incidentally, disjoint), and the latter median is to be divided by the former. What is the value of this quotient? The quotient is 0.9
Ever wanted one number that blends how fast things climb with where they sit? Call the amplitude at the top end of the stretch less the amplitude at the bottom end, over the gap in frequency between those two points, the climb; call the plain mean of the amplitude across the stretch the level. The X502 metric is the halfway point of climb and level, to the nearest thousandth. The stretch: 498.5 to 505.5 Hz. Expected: 0.552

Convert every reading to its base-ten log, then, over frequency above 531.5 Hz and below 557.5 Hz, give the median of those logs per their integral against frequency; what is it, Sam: 0.04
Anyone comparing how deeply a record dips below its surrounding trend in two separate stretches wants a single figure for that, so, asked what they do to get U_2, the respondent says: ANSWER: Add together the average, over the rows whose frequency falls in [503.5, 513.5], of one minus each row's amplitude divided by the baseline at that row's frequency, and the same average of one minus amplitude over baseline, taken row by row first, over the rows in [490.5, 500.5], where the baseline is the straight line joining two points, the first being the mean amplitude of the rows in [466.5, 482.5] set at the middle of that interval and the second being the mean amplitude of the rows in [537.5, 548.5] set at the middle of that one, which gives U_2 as 0.18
